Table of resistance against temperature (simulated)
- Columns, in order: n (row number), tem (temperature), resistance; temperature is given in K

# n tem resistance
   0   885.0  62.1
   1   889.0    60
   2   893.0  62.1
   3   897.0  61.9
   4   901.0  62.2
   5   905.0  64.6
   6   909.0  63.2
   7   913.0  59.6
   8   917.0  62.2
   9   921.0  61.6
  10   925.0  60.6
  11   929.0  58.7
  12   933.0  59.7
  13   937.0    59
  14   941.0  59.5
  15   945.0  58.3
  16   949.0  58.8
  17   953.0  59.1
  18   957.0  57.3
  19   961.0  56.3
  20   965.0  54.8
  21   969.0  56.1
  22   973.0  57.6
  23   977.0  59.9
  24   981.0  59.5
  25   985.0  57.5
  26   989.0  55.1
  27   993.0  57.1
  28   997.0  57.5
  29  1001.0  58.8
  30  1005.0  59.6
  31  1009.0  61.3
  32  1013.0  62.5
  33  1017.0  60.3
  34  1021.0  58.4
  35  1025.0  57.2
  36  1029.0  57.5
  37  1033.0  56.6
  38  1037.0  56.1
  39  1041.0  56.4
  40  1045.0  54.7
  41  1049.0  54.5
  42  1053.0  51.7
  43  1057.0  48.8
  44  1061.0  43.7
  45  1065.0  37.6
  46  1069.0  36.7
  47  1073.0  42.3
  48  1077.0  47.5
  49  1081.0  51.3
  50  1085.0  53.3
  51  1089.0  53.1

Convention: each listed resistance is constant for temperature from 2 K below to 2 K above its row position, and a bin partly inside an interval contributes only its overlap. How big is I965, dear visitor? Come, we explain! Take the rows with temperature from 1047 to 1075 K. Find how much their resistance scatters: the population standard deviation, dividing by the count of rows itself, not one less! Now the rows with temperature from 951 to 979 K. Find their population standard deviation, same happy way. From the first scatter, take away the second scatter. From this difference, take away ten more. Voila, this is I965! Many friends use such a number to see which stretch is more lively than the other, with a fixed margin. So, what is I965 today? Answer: -5.3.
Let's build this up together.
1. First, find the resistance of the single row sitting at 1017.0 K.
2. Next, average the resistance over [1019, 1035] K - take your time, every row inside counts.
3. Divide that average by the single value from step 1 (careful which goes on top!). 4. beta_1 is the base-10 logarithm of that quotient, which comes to -0.021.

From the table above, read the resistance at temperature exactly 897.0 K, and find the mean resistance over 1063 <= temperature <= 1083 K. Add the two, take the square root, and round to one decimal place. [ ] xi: 10.2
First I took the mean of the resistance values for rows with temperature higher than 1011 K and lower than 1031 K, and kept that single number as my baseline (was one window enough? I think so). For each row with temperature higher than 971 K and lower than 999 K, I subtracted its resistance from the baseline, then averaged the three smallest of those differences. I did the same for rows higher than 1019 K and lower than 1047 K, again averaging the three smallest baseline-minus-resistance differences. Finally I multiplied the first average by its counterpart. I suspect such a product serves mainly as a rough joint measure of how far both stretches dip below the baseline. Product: 0.3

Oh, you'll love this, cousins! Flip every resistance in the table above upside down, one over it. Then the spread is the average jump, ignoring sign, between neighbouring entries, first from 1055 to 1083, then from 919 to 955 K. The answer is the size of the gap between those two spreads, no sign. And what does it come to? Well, 0.0022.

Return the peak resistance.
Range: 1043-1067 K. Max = 54.7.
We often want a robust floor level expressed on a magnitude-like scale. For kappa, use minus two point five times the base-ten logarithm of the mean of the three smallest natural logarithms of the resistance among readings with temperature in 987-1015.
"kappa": -1.51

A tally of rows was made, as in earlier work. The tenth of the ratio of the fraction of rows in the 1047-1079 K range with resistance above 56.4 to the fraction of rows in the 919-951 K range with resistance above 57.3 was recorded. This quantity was 0.00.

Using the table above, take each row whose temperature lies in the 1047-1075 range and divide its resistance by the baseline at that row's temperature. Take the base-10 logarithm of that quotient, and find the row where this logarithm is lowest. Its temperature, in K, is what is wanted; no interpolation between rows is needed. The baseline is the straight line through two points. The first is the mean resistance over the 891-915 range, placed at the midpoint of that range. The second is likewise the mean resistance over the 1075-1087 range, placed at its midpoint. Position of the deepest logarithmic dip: 1069.0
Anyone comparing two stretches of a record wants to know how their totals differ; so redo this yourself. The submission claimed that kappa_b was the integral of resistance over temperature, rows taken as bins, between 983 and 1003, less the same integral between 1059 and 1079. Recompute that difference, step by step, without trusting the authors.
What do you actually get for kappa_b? 313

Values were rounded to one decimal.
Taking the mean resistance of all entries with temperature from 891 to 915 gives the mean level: 62.3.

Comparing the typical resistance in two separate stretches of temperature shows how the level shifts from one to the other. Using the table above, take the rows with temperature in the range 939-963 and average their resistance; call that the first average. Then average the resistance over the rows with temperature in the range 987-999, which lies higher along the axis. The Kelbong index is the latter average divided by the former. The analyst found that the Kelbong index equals 0.97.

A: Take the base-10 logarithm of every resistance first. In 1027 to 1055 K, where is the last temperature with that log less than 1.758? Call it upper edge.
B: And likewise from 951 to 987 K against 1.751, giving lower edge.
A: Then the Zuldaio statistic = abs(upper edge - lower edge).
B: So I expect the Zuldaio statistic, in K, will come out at 84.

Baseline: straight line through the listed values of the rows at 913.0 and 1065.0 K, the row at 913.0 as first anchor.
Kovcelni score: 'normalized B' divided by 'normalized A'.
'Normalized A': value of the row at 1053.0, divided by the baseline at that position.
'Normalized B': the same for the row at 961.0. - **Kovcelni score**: 0.814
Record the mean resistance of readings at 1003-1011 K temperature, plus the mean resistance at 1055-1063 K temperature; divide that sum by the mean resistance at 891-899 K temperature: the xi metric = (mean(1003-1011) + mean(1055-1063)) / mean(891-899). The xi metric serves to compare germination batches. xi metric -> 1.72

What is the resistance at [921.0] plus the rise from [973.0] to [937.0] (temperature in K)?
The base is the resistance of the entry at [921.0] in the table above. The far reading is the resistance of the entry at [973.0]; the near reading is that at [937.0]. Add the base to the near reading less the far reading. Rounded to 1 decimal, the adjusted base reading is 63.0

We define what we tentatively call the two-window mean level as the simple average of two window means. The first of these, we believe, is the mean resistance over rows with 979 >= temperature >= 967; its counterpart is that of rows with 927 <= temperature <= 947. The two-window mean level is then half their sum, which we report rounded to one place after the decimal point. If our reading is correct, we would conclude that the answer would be 58.5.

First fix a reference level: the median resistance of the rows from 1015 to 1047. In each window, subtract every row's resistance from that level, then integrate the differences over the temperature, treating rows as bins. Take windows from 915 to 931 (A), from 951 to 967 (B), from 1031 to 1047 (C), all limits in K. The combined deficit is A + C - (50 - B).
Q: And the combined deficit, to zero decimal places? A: -96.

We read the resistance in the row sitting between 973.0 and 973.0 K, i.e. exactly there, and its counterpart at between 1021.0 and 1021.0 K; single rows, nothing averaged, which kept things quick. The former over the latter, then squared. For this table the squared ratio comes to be 0.97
